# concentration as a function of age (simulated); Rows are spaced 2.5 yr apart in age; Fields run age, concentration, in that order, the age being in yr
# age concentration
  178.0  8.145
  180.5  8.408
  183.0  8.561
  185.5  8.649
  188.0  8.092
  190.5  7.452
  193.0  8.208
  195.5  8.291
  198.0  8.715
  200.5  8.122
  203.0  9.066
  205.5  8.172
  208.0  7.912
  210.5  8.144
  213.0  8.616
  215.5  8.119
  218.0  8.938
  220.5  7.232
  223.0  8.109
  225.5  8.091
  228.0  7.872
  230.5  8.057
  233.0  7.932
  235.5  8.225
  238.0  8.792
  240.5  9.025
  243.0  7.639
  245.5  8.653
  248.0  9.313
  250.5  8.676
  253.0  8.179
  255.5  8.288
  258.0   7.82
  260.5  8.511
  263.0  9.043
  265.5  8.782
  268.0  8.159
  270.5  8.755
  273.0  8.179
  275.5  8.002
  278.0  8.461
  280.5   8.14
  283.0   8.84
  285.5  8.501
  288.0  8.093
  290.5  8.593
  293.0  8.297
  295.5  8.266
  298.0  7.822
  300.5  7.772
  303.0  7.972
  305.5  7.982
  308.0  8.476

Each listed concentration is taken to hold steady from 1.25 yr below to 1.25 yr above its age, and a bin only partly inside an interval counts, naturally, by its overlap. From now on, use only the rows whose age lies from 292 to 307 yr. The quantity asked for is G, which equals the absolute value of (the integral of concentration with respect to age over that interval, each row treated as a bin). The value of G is 120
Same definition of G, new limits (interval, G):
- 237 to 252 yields 130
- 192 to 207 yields 126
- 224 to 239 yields 122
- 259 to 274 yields 128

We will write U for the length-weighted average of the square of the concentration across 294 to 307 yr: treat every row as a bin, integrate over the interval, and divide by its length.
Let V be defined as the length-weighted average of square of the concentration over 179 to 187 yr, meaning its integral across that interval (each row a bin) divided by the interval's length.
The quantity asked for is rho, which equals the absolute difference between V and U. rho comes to 9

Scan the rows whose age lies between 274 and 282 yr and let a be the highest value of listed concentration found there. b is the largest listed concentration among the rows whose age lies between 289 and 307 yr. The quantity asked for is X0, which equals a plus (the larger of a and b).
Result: 17.1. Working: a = 8.461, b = 8.593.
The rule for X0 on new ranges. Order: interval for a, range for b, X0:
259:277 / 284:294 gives 18.1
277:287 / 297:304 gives 17.7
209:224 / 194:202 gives 17.9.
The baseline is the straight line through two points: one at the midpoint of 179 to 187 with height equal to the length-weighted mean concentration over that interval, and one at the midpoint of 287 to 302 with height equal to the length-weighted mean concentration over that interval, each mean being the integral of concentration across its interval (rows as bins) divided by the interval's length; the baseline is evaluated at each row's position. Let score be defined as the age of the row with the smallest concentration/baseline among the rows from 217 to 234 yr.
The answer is 220.5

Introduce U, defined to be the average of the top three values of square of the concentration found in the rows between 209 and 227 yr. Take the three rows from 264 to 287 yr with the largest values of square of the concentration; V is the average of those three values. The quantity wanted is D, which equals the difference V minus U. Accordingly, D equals 3.8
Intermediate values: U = 73.5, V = 77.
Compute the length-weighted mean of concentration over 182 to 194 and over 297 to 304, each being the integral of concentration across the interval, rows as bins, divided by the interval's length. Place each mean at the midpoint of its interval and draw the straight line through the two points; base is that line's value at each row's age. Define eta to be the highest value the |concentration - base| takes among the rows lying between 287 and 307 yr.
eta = 0.71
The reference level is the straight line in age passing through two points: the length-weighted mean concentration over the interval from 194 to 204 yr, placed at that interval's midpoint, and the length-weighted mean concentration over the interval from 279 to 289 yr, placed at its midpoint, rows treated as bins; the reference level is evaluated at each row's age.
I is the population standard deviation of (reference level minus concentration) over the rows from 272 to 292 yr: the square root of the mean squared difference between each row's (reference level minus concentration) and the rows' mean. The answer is 0.28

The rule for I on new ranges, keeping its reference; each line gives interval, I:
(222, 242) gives 0.40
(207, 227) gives 0.47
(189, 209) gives 0.46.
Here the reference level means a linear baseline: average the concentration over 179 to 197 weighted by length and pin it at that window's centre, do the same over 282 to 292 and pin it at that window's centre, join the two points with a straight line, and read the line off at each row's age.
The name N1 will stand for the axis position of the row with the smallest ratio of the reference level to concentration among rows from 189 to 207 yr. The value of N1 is 203.0 yr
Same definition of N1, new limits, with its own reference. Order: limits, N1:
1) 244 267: 248.0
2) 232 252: 248.0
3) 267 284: 283.0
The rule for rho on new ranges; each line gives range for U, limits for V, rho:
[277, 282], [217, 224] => 4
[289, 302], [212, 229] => 0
